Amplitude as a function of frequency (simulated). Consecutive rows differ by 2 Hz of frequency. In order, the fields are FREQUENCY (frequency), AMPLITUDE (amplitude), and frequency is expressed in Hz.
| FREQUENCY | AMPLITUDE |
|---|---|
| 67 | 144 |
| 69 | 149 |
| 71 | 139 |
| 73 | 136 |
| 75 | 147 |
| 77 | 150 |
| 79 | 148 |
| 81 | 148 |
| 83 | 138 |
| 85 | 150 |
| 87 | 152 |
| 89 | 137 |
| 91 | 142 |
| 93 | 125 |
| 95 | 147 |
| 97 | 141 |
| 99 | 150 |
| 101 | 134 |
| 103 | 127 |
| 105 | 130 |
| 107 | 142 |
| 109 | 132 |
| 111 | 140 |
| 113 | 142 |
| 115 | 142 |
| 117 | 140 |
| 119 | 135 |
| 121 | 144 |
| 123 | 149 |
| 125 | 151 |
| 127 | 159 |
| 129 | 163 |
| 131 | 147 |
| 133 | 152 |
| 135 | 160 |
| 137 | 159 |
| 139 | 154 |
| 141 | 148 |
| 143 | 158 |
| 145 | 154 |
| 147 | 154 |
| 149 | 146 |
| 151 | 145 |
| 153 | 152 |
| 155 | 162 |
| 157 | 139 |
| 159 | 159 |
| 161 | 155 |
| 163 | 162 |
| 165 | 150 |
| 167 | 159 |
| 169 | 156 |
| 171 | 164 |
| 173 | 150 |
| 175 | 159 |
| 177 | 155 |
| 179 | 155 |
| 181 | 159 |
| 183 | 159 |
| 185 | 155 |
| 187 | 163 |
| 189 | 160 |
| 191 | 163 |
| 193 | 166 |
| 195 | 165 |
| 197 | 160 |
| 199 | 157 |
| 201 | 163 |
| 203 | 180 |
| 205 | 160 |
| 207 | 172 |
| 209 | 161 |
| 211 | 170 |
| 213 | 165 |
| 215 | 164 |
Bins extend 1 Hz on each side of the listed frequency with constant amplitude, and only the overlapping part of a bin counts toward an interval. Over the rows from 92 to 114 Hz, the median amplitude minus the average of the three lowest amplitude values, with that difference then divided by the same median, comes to 0.090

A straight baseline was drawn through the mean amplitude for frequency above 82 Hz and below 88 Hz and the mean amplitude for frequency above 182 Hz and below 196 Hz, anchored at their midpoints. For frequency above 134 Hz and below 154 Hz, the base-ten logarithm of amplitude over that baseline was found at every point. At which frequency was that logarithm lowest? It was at 151 Hz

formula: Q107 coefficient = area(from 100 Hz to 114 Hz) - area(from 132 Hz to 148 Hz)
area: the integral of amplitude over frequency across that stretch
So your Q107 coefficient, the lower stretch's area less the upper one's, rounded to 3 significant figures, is -584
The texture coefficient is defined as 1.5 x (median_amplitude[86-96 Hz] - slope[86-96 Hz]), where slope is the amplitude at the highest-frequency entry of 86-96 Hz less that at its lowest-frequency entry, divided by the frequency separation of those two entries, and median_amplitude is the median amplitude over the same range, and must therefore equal 213.9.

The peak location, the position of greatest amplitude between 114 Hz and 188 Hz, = 171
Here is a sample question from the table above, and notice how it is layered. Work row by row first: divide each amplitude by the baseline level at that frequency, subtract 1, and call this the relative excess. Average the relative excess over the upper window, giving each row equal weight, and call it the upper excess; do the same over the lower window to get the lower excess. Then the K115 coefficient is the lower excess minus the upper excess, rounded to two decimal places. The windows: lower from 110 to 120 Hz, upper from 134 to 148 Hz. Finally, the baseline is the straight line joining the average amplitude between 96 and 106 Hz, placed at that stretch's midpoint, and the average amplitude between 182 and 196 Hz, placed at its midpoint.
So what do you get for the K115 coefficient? -0.05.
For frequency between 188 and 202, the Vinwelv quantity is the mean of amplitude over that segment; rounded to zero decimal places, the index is 162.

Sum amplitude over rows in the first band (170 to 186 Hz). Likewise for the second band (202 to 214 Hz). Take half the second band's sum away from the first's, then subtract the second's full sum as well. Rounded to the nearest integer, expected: -256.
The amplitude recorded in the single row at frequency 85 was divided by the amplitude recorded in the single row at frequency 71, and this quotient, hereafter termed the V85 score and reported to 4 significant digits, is 1.079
